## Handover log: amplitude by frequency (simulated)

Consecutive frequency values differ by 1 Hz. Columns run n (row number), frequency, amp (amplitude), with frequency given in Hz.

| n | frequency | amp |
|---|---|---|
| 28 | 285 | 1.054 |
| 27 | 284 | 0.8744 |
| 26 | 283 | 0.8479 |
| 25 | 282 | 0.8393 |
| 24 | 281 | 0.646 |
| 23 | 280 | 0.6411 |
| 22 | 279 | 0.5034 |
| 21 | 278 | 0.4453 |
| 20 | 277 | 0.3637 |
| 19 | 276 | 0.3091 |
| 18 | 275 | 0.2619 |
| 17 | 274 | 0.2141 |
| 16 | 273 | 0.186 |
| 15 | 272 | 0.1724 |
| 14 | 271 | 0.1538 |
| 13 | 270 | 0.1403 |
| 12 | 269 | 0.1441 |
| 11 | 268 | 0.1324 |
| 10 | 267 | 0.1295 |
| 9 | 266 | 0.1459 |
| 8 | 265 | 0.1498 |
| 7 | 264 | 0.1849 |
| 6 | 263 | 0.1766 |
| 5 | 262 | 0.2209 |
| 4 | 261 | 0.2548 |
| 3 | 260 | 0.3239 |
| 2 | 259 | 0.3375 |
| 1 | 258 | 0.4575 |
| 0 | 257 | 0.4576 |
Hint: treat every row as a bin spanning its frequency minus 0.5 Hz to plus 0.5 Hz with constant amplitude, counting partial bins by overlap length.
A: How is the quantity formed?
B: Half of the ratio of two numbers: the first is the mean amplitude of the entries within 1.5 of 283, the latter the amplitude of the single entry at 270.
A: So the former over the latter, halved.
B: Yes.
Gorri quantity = 3.0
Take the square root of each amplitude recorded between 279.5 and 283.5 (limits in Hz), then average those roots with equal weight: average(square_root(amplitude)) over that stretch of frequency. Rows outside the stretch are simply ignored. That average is 0.86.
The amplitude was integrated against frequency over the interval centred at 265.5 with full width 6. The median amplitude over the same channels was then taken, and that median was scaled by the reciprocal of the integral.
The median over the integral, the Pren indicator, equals 0.161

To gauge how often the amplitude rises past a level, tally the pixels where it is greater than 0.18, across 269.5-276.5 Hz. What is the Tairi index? 4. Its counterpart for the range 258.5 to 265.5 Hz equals 5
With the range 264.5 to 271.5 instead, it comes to 0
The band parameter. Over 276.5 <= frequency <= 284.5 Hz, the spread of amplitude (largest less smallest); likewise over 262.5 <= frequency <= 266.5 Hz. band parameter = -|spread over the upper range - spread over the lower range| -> -0.47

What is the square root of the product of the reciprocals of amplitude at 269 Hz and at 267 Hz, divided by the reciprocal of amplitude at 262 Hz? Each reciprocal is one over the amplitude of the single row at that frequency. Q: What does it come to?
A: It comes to 1.62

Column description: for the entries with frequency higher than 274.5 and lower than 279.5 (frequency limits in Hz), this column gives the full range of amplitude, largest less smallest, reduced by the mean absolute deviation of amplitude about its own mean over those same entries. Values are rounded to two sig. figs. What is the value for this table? 0.16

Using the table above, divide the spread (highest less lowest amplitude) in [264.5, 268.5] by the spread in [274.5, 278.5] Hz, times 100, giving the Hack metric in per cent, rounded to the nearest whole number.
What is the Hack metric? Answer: 11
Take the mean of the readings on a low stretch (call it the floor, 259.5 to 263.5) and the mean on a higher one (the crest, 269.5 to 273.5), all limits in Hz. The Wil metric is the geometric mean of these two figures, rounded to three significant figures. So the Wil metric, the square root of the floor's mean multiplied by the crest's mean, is 0.200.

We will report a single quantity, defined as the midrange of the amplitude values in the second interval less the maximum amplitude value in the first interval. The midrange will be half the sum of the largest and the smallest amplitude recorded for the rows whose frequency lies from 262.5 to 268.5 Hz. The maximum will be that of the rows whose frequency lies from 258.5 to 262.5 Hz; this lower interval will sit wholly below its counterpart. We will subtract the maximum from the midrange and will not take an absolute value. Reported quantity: -0.18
